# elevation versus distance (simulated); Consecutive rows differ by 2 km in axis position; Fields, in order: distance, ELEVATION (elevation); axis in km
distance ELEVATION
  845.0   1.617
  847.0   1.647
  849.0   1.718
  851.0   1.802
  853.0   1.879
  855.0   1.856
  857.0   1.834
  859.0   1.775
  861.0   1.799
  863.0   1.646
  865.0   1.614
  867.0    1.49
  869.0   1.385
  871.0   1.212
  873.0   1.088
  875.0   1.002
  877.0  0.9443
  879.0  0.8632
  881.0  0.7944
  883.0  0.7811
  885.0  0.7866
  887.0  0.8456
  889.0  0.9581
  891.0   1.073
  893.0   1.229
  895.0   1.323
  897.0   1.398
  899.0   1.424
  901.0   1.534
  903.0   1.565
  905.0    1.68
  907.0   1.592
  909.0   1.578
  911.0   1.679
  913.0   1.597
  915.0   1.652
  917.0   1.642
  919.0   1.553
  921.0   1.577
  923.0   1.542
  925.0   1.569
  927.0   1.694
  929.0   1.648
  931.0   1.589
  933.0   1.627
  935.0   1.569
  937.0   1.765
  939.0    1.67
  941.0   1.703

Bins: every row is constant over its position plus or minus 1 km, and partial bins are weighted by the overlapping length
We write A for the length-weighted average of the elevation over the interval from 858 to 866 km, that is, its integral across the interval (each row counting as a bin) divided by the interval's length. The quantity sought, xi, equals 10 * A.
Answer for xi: 17.1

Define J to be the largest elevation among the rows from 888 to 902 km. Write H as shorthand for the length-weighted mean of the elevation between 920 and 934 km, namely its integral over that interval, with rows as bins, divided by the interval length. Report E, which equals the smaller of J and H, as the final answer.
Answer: 1.53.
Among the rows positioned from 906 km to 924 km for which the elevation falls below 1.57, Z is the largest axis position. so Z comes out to 923.0 km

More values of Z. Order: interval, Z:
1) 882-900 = 899.0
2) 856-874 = 873.0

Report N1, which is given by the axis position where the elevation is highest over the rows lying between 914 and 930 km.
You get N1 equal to 927.0 km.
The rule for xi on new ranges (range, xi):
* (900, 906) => 15.9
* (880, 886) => 7.9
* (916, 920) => 16.0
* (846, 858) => 17.9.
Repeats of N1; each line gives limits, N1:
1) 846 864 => 853.0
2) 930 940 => 937.0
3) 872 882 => 873.0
